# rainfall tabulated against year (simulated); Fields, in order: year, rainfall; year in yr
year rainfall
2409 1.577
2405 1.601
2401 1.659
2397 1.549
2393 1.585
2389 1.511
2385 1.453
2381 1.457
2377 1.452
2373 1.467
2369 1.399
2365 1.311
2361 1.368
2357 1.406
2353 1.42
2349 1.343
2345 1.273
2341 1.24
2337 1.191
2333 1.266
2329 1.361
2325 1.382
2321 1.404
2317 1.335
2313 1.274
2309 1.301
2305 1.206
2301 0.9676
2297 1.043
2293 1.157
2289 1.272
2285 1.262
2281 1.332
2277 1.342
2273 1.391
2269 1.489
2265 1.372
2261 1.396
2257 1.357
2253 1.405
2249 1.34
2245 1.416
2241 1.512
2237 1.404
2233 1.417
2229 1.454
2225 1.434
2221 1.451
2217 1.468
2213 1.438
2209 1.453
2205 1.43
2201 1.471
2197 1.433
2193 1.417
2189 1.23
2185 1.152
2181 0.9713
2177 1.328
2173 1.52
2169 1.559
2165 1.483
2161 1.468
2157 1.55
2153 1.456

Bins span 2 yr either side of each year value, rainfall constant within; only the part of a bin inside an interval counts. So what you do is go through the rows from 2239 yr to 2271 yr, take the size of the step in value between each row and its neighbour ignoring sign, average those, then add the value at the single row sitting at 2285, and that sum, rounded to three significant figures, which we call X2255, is 1.33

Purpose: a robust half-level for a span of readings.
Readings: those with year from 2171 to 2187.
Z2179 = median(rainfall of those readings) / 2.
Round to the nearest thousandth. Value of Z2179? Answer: 0.620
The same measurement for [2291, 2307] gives 0.550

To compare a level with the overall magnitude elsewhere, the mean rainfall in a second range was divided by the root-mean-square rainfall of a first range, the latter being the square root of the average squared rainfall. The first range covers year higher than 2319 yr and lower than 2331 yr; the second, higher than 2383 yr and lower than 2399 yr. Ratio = 1.10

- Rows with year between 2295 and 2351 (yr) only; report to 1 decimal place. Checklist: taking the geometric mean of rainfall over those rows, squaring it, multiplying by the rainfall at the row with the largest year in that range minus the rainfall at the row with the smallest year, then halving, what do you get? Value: 0.2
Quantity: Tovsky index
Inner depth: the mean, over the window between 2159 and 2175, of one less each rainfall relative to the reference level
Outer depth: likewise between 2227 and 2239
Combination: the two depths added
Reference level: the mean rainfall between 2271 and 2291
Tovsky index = -0.22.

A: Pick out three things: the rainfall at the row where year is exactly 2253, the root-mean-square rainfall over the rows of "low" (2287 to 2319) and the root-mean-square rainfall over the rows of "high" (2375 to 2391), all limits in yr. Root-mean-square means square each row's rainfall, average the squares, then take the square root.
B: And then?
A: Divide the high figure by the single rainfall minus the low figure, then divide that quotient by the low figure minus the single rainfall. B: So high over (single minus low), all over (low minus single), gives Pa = -35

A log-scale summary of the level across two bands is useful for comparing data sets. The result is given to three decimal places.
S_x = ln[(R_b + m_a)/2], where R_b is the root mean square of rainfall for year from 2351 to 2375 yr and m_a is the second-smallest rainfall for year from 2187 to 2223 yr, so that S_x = 0.341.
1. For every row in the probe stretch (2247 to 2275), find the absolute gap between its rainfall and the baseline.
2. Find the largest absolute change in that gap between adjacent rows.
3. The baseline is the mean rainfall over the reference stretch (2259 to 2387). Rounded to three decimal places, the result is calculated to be 0.117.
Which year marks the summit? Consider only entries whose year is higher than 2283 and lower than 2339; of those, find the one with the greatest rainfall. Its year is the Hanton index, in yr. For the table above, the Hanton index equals 2321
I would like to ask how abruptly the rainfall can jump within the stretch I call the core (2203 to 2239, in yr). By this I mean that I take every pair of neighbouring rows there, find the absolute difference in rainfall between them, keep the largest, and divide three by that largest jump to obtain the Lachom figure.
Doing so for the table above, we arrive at 81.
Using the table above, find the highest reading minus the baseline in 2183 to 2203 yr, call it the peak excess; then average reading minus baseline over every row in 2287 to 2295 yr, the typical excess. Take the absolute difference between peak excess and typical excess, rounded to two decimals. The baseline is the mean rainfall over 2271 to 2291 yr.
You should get 0.26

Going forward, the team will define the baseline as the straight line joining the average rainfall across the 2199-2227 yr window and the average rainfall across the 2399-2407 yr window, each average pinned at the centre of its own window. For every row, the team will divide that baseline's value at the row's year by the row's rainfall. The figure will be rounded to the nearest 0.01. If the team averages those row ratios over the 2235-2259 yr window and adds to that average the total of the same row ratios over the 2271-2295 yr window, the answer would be 8.12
